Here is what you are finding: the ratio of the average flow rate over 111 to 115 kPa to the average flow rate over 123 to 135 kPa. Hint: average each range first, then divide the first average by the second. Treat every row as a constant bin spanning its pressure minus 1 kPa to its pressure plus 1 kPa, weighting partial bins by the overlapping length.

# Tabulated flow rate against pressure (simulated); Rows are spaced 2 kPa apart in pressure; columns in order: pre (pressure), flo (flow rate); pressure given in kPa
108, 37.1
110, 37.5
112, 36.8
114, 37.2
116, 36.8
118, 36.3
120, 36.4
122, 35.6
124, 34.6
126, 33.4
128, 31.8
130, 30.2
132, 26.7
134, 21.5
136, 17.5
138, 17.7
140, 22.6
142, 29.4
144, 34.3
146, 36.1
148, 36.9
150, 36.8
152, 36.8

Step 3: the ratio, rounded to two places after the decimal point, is 1.25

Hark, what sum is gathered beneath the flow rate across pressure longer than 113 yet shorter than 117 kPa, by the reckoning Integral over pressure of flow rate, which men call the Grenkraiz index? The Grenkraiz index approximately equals 148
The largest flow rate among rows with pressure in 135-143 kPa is 29.4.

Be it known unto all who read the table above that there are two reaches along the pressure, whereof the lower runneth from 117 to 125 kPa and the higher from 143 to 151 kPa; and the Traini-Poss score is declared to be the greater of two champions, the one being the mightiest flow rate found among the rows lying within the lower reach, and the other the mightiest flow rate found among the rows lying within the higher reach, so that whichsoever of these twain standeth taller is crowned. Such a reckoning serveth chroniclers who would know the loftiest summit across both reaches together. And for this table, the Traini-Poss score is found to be 36.9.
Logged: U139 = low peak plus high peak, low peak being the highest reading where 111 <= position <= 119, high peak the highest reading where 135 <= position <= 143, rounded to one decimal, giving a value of 66.6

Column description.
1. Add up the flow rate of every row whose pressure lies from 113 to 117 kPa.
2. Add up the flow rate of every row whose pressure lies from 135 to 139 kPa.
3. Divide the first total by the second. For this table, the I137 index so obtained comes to 2.10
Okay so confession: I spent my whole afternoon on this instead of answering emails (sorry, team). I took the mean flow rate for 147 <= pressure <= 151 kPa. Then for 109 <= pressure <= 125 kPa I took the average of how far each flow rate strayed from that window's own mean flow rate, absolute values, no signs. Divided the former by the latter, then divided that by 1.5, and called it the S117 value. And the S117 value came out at 36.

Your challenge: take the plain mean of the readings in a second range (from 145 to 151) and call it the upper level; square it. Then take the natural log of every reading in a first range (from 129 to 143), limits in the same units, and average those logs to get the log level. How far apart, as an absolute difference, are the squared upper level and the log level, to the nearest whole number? 1336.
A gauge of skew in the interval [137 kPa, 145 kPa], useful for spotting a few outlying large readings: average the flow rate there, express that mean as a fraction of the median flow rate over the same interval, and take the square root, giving 1.00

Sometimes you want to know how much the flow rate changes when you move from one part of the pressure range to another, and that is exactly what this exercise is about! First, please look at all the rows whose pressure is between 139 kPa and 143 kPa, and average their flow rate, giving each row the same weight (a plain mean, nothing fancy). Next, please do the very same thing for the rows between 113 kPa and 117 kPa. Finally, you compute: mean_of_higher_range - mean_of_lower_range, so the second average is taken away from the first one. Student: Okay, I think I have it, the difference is -11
